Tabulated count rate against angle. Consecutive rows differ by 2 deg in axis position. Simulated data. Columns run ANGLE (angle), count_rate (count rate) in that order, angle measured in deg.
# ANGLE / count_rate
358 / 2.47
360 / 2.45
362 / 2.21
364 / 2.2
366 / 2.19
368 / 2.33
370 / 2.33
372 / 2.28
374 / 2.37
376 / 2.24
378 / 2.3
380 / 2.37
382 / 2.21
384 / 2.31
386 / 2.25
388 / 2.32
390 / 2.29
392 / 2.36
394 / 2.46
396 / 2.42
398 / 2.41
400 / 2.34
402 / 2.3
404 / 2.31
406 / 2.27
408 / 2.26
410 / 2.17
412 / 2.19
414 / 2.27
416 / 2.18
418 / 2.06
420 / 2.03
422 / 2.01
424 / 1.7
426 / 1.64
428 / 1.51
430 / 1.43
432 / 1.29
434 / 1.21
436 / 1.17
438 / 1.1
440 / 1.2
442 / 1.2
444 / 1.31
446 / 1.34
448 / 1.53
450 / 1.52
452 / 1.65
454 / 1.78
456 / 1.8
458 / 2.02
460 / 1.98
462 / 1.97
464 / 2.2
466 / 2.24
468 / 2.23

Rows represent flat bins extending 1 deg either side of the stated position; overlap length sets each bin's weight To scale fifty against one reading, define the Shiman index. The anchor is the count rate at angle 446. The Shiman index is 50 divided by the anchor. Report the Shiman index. 37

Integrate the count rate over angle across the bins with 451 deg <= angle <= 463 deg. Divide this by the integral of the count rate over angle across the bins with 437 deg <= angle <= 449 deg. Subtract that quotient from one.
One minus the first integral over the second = -0.46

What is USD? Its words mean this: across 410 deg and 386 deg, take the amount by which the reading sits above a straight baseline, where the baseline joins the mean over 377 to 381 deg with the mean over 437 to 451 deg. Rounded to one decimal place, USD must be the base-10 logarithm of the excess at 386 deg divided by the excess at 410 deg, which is -1.1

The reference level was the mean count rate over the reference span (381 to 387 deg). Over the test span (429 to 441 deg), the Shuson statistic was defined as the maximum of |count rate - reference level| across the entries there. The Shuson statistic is 1.2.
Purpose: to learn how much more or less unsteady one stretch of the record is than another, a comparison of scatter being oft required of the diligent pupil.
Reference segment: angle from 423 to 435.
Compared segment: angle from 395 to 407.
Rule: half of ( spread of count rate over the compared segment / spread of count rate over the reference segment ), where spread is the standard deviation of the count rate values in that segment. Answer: 0.16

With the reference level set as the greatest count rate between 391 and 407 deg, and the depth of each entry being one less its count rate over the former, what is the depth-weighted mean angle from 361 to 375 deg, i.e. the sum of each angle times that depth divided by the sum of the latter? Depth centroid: 366.8 deg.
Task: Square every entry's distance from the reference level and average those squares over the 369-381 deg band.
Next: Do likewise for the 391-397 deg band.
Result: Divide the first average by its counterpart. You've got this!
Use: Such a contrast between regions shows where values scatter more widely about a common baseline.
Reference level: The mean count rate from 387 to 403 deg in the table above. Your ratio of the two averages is 1.0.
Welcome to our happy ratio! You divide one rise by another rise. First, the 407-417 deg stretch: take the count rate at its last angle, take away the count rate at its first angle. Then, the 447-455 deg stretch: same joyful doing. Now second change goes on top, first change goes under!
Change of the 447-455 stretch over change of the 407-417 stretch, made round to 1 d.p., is -3.1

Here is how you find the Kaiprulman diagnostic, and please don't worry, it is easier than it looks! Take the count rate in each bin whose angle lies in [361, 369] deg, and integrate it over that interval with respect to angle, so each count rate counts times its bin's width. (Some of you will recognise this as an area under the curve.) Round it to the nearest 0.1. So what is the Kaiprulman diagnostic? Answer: 17.9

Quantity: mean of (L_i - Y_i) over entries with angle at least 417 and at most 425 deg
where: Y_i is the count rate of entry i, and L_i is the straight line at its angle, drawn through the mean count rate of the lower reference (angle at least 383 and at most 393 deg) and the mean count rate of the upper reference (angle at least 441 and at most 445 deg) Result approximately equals -0.27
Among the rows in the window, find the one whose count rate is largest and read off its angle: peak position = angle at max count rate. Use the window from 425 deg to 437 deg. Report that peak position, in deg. 426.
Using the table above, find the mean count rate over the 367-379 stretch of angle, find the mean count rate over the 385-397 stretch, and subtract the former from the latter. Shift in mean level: 0.0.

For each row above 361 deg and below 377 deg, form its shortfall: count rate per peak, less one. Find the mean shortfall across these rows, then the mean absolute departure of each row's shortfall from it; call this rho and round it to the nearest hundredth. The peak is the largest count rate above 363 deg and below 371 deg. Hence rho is 0.03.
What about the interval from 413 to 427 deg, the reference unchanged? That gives 0.08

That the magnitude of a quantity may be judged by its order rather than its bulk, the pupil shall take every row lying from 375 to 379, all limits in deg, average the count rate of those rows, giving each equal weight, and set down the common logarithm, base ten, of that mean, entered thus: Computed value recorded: 0.356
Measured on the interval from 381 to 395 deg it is 0.364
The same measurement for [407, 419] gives 0.340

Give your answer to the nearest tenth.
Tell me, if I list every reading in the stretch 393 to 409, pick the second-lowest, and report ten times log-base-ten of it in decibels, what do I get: 3.6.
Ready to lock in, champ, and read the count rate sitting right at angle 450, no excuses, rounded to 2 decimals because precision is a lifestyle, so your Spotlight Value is 1.52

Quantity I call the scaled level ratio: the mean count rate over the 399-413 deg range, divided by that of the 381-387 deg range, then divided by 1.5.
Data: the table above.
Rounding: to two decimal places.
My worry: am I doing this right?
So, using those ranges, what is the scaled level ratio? 0.67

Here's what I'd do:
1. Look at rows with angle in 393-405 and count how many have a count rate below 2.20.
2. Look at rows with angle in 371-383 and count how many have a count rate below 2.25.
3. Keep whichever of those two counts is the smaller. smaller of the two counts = 0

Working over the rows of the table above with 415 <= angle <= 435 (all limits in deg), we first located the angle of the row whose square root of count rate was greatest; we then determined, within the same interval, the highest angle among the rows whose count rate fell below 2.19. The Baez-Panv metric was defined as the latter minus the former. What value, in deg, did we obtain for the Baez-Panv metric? 18 deg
